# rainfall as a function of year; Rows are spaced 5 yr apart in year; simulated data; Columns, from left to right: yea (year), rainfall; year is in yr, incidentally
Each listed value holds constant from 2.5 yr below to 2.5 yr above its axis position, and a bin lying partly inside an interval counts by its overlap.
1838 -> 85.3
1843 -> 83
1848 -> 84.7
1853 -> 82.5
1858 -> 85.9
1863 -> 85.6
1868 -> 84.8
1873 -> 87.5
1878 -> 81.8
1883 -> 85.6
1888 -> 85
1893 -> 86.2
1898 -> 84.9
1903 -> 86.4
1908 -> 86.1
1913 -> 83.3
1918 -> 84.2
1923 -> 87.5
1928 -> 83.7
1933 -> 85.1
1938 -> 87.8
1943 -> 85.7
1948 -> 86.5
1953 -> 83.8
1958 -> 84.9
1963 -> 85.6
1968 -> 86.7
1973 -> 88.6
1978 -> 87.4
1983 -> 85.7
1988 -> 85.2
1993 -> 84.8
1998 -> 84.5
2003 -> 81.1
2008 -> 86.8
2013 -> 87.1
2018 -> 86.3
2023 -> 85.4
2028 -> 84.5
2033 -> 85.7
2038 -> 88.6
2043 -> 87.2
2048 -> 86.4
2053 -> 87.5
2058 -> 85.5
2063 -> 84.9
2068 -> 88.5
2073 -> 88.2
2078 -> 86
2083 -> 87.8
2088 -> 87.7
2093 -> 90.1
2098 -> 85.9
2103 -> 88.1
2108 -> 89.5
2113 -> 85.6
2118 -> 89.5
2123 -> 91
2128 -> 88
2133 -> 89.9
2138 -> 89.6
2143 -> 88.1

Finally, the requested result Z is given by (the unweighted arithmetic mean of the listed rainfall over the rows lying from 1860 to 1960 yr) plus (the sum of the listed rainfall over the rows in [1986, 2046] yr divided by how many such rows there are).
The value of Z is 170.9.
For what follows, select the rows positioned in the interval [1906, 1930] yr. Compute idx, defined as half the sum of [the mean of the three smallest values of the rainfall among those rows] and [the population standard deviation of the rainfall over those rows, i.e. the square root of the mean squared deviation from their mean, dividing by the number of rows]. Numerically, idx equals 42.7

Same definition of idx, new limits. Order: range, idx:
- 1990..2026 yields 42.7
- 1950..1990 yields 43.0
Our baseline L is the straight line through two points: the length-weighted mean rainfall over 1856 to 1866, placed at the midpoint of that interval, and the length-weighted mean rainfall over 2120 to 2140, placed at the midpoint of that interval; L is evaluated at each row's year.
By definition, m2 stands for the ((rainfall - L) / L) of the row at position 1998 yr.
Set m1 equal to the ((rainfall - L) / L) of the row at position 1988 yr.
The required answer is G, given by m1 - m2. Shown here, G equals 0.0096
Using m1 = -0.03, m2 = -0.036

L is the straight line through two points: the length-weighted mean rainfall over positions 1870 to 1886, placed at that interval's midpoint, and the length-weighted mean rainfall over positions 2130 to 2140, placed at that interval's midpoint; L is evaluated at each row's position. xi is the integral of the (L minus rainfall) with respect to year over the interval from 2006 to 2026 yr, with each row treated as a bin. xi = 23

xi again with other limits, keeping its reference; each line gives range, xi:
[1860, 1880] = -4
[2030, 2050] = 20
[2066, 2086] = 20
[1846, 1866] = -2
